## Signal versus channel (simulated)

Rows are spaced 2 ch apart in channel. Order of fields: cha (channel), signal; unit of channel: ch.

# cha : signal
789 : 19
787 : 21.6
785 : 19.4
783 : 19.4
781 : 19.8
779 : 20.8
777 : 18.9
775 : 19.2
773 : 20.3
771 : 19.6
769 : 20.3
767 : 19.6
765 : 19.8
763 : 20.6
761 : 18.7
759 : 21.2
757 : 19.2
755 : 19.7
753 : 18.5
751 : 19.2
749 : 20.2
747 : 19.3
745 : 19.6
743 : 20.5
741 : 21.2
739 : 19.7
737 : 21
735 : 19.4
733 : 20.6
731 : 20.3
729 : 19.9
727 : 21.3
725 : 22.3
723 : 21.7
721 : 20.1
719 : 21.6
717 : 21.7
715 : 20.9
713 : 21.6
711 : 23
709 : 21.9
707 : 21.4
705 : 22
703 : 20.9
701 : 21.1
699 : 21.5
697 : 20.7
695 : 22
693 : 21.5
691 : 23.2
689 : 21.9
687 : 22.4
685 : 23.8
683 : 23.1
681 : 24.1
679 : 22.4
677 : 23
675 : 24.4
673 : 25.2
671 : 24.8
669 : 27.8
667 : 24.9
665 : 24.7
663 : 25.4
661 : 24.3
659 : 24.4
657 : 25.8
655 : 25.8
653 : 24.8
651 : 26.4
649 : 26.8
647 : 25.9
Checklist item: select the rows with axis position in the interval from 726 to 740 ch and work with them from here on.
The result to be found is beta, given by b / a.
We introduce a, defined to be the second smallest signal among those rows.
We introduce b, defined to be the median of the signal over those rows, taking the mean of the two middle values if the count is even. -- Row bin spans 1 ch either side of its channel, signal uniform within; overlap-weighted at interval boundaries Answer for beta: 1.03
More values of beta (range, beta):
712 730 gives 1.07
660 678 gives 1.02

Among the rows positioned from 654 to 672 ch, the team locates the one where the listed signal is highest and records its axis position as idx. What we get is 669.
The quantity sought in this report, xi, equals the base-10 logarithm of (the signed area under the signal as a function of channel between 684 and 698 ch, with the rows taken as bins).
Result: 2.49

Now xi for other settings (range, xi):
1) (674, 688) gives 2.51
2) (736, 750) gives 2.45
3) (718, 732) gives 2.47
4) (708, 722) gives 2.48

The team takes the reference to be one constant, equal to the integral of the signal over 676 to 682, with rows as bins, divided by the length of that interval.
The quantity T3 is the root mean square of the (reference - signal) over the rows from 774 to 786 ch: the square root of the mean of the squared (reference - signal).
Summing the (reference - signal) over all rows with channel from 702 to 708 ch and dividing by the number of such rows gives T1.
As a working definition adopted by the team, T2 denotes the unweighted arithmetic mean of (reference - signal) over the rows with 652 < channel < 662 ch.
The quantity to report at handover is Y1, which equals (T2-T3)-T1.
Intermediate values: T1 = 2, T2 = -1.9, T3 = 3.63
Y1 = -7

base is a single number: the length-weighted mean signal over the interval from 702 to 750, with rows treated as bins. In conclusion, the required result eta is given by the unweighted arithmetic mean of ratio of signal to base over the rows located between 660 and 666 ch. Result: 1.19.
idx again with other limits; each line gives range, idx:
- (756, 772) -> 759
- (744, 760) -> 759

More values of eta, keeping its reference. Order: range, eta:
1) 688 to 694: 1.06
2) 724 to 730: 1.01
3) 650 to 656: 1.23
